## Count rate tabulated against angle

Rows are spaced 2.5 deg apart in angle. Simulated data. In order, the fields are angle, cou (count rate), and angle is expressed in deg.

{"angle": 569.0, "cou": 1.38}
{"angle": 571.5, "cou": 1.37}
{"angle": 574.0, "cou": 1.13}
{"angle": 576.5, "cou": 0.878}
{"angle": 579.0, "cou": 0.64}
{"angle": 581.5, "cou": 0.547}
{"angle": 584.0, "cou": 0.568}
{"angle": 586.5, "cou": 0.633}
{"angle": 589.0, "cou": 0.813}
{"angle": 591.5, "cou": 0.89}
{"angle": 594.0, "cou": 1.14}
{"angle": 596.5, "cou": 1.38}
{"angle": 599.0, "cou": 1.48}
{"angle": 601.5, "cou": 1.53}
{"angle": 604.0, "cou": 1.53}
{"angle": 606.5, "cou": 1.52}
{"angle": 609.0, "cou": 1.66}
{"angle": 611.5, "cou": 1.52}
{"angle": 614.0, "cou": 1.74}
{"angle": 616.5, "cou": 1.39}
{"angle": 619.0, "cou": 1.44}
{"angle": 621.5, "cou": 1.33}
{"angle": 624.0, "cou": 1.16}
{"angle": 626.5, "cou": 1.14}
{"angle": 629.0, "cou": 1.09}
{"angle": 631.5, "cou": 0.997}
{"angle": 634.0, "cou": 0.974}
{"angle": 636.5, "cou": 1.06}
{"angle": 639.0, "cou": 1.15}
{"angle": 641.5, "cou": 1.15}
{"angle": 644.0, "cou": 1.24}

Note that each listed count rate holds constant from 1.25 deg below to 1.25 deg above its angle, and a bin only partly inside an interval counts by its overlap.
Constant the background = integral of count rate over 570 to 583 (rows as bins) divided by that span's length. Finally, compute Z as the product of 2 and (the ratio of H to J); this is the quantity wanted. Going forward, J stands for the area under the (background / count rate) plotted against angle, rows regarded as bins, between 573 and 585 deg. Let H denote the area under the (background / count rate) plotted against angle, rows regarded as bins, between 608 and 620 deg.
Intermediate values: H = 7.1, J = 16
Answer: 0.9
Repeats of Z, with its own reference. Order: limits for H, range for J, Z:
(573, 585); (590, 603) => 3.3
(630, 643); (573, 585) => 1.4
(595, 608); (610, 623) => 2.0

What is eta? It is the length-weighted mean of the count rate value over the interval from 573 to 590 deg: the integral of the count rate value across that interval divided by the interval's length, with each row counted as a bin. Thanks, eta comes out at 0.74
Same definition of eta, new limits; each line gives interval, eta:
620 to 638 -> 1.11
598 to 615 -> 1.57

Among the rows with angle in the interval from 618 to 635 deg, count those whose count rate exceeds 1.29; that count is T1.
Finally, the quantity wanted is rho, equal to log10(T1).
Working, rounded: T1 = 2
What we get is 0.3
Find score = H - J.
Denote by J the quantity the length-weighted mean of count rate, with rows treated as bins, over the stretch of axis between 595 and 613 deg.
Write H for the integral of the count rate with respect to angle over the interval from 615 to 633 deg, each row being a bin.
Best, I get 21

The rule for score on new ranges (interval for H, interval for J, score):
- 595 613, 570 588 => 26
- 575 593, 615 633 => 12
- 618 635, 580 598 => 19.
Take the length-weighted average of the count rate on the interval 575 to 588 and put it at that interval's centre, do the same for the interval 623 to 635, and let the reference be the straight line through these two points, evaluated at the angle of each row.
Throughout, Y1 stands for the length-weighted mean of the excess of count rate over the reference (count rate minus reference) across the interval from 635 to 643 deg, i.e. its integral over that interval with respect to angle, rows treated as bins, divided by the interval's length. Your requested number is 0.0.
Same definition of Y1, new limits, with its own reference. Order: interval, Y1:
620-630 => 0.2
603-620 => 0.6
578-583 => -0.1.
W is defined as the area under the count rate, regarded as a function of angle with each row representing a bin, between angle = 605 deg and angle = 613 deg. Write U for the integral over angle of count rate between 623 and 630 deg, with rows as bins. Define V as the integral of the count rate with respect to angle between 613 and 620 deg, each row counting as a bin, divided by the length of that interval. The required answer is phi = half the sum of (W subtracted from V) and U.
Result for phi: -1.6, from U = 7.9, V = 1.5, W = 13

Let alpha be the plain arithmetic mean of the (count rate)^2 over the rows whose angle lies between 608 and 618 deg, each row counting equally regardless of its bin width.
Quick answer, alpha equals 2.51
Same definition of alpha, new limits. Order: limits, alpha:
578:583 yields 0.35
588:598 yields 1.16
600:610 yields 2.44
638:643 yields 1.32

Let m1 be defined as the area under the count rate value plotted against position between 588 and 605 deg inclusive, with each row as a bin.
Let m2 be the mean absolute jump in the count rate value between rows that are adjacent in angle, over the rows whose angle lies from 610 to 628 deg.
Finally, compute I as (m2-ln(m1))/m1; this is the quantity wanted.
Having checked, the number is -0.136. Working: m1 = 21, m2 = 0.153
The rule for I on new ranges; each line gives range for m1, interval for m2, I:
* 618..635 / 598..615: -0.146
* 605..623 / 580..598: -0.116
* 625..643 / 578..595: -0.146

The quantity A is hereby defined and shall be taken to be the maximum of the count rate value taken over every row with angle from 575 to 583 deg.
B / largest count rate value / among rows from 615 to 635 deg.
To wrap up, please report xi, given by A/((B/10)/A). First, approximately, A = 0.878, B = 1.44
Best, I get 5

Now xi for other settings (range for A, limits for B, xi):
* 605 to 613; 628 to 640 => 24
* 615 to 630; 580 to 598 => 15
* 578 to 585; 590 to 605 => 3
